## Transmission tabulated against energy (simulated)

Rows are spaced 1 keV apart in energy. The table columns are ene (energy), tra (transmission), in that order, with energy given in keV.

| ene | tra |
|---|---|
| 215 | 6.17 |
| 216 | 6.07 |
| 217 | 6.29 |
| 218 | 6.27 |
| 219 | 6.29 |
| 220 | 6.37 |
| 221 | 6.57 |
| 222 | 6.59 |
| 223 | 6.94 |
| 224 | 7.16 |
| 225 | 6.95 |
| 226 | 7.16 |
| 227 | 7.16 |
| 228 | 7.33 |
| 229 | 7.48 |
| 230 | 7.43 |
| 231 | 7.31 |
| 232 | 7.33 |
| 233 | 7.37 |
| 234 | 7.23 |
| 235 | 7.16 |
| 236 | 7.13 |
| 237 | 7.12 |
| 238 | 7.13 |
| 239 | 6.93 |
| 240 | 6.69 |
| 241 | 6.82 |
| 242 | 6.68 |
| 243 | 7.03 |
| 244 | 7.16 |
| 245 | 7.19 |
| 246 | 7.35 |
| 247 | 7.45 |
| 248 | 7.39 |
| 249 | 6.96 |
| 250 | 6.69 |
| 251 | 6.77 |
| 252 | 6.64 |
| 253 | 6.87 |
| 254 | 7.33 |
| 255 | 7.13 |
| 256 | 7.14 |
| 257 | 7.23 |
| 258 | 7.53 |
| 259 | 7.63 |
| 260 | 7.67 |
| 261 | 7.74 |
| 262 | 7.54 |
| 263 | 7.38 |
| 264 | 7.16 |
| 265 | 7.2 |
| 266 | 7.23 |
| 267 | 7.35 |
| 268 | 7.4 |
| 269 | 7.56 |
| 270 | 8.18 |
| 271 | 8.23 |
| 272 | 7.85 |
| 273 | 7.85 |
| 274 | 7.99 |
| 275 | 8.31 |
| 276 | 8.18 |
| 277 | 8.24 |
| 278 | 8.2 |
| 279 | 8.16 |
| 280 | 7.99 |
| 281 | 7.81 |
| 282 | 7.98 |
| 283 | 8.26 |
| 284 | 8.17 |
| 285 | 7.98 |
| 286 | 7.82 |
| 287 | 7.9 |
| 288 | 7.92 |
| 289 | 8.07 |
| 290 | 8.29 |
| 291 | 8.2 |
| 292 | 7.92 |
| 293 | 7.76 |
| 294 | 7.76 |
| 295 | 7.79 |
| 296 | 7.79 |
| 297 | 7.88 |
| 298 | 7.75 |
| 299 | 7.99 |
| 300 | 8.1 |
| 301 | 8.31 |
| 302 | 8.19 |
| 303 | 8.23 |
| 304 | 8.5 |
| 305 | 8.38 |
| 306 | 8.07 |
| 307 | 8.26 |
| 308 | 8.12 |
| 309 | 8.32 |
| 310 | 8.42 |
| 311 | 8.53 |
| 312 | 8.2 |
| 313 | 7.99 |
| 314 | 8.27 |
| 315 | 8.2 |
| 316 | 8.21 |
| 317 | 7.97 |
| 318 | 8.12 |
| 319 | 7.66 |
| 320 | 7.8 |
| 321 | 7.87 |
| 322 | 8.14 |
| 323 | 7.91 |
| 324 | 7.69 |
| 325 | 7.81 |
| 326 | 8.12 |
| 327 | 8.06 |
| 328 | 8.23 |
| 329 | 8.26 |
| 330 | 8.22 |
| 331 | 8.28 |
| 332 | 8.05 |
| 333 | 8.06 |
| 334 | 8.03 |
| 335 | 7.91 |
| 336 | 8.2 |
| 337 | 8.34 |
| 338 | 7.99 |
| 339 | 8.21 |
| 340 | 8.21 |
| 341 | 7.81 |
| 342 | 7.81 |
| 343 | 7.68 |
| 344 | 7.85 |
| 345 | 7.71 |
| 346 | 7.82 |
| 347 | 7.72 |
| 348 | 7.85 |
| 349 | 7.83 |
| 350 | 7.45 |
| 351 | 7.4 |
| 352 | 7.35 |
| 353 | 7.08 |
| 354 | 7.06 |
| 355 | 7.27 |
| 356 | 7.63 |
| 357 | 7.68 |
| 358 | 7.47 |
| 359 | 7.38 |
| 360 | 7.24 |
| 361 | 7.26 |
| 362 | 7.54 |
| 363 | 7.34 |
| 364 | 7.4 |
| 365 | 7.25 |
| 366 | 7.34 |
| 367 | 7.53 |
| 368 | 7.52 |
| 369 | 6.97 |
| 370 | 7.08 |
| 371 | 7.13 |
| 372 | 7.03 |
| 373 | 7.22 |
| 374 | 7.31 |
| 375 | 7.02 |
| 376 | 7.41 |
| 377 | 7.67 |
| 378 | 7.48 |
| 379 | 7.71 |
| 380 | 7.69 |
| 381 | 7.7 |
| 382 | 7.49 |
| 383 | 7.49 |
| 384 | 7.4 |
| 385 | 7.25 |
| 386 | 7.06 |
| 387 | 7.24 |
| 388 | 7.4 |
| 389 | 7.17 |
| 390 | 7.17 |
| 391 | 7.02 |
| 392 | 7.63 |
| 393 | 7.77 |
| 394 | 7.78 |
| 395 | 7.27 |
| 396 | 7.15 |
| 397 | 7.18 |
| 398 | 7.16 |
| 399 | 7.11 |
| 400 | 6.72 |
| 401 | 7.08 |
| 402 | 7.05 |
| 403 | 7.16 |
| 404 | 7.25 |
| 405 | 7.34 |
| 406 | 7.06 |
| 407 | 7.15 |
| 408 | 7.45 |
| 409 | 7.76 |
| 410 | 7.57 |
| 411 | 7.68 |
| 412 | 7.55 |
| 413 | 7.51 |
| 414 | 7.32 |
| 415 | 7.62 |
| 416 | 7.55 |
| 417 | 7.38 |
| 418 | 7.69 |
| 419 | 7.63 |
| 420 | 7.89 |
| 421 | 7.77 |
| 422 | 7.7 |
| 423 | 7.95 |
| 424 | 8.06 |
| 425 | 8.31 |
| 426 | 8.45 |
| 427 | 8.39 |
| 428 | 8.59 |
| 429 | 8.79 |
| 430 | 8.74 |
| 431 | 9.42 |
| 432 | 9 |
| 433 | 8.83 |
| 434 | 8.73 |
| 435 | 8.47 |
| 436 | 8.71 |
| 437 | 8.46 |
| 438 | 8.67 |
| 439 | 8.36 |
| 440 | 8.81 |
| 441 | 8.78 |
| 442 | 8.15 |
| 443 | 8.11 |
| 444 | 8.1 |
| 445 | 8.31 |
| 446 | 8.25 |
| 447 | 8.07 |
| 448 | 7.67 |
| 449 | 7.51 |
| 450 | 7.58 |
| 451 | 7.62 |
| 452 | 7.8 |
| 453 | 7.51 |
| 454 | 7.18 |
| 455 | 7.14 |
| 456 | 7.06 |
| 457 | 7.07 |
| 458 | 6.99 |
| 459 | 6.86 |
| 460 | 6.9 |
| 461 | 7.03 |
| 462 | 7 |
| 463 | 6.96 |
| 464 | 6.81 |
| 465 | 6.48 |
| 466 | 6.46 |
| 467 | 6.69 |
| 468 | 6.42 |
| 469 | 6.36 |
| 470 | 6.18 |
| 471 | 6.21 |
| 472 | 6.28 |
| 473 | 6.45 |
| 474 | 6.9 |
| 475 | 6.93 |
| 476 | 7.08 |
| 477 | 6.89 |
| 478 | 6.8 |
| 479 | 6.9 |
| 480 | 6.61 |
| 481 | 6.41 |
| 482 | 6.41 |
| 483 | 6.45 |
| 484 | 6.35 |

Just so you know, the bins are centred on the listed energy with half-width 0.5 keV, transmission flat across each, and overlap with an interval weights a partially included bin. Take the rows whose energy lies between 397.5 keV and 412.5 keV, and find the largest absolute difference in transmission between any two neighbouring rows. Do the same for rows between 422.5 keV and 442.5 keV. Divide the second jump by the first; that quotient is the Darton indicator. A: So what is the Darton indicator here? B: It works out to 1.74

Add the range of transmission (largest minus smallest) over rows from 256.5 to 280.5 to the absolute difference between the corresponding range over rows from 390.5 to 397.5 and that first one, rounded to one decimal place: 1.5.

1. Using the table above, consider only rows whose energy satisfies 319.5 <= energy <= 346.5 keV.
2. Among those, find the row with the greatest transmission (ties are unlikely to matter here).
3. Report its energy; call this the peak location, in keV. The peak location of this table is 337 keV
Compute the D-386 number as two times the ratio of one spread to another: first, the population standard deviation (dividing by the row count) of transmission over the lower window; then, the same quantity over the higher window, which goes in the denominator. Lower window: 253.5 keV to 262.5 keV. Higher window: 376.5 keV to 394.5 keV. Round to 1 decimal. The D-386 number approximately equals 1.8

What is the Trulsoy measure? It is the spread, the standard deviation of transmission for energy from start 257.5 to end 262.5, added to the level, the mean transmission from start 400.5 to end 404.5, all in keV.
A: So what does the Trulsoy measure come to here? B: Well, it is 7.2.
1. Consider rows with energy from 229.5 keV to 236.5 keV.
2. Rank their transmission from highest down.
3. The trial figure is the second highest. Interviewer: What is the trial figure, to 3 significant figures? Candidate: 7.37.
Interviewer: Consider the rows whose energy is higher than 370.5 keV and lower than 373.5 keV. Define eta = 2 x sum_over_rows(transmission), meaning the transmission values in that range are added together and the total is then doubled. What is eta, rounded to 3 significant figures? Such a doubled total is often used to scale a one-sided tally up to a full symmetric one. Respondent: 42.8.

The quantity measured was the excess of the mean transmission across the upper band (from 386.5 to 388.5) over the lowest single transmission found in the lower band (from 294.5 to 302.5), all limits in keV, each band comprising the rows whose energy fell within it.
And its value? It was -0.43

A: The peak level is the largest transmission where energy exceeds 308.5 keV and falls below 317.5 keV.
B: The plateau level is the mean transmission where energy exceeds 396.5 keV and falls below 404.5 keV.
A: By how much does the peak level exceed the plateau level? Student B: 1.4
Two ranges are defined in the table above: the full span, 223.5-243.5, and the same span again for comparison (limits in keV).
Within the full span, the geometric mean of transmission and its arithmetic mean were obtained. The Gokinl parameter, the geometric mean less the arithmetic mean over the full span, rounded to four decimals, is -0.0034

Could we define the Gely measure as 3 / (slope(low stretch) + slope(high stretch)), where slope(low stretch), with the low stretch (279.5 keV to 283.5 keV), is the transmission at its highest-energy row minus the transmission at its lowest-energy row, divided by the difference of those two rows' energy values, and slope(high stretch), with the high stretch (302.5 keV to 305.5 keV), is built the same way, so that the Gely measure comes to 18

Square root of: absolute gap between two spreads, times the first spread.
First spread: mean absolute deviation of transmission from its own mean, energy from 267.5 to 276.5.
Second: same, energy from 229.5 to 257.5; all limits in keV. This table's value 0.11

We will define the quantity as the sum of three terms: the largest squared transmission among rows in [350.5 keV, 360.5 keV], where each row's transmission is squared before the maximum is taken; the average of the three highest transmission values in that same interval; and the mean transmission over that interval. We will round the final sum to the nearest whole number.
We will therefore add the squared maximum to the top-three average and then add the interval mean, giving 74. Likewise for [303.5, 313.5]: 90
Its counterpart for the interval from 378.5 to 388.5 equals 75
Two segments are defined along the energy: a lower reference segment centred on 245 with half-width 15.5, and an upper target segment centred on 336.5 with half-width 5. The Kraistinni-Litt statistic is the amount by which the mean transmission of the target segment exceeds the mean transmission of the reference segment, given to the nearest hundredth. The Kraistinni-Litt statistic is 0.94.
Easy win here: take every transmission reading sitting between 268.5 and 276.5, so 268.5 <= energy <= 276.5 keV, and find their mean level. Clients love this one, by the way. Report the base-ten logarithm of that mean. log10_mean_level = 0.904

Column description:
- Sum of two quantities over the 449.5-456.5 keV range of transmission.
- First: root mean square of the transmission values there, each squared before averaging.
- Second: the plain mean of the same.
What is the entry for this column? 15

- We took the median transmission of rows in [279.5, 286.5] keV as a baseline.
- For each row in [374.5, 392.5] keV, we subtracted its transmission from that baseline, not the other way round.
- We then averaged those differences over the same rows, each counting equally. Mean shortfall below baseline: 0.59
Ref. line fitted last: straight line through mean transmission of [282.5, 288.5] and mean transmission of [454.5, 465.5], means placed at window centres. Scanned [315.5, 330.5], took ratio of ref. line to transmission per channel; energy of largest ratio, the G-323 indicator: 319 keV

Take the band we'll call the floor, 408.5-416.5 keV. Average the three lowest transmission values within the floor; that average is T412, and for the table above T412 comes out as 7.5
